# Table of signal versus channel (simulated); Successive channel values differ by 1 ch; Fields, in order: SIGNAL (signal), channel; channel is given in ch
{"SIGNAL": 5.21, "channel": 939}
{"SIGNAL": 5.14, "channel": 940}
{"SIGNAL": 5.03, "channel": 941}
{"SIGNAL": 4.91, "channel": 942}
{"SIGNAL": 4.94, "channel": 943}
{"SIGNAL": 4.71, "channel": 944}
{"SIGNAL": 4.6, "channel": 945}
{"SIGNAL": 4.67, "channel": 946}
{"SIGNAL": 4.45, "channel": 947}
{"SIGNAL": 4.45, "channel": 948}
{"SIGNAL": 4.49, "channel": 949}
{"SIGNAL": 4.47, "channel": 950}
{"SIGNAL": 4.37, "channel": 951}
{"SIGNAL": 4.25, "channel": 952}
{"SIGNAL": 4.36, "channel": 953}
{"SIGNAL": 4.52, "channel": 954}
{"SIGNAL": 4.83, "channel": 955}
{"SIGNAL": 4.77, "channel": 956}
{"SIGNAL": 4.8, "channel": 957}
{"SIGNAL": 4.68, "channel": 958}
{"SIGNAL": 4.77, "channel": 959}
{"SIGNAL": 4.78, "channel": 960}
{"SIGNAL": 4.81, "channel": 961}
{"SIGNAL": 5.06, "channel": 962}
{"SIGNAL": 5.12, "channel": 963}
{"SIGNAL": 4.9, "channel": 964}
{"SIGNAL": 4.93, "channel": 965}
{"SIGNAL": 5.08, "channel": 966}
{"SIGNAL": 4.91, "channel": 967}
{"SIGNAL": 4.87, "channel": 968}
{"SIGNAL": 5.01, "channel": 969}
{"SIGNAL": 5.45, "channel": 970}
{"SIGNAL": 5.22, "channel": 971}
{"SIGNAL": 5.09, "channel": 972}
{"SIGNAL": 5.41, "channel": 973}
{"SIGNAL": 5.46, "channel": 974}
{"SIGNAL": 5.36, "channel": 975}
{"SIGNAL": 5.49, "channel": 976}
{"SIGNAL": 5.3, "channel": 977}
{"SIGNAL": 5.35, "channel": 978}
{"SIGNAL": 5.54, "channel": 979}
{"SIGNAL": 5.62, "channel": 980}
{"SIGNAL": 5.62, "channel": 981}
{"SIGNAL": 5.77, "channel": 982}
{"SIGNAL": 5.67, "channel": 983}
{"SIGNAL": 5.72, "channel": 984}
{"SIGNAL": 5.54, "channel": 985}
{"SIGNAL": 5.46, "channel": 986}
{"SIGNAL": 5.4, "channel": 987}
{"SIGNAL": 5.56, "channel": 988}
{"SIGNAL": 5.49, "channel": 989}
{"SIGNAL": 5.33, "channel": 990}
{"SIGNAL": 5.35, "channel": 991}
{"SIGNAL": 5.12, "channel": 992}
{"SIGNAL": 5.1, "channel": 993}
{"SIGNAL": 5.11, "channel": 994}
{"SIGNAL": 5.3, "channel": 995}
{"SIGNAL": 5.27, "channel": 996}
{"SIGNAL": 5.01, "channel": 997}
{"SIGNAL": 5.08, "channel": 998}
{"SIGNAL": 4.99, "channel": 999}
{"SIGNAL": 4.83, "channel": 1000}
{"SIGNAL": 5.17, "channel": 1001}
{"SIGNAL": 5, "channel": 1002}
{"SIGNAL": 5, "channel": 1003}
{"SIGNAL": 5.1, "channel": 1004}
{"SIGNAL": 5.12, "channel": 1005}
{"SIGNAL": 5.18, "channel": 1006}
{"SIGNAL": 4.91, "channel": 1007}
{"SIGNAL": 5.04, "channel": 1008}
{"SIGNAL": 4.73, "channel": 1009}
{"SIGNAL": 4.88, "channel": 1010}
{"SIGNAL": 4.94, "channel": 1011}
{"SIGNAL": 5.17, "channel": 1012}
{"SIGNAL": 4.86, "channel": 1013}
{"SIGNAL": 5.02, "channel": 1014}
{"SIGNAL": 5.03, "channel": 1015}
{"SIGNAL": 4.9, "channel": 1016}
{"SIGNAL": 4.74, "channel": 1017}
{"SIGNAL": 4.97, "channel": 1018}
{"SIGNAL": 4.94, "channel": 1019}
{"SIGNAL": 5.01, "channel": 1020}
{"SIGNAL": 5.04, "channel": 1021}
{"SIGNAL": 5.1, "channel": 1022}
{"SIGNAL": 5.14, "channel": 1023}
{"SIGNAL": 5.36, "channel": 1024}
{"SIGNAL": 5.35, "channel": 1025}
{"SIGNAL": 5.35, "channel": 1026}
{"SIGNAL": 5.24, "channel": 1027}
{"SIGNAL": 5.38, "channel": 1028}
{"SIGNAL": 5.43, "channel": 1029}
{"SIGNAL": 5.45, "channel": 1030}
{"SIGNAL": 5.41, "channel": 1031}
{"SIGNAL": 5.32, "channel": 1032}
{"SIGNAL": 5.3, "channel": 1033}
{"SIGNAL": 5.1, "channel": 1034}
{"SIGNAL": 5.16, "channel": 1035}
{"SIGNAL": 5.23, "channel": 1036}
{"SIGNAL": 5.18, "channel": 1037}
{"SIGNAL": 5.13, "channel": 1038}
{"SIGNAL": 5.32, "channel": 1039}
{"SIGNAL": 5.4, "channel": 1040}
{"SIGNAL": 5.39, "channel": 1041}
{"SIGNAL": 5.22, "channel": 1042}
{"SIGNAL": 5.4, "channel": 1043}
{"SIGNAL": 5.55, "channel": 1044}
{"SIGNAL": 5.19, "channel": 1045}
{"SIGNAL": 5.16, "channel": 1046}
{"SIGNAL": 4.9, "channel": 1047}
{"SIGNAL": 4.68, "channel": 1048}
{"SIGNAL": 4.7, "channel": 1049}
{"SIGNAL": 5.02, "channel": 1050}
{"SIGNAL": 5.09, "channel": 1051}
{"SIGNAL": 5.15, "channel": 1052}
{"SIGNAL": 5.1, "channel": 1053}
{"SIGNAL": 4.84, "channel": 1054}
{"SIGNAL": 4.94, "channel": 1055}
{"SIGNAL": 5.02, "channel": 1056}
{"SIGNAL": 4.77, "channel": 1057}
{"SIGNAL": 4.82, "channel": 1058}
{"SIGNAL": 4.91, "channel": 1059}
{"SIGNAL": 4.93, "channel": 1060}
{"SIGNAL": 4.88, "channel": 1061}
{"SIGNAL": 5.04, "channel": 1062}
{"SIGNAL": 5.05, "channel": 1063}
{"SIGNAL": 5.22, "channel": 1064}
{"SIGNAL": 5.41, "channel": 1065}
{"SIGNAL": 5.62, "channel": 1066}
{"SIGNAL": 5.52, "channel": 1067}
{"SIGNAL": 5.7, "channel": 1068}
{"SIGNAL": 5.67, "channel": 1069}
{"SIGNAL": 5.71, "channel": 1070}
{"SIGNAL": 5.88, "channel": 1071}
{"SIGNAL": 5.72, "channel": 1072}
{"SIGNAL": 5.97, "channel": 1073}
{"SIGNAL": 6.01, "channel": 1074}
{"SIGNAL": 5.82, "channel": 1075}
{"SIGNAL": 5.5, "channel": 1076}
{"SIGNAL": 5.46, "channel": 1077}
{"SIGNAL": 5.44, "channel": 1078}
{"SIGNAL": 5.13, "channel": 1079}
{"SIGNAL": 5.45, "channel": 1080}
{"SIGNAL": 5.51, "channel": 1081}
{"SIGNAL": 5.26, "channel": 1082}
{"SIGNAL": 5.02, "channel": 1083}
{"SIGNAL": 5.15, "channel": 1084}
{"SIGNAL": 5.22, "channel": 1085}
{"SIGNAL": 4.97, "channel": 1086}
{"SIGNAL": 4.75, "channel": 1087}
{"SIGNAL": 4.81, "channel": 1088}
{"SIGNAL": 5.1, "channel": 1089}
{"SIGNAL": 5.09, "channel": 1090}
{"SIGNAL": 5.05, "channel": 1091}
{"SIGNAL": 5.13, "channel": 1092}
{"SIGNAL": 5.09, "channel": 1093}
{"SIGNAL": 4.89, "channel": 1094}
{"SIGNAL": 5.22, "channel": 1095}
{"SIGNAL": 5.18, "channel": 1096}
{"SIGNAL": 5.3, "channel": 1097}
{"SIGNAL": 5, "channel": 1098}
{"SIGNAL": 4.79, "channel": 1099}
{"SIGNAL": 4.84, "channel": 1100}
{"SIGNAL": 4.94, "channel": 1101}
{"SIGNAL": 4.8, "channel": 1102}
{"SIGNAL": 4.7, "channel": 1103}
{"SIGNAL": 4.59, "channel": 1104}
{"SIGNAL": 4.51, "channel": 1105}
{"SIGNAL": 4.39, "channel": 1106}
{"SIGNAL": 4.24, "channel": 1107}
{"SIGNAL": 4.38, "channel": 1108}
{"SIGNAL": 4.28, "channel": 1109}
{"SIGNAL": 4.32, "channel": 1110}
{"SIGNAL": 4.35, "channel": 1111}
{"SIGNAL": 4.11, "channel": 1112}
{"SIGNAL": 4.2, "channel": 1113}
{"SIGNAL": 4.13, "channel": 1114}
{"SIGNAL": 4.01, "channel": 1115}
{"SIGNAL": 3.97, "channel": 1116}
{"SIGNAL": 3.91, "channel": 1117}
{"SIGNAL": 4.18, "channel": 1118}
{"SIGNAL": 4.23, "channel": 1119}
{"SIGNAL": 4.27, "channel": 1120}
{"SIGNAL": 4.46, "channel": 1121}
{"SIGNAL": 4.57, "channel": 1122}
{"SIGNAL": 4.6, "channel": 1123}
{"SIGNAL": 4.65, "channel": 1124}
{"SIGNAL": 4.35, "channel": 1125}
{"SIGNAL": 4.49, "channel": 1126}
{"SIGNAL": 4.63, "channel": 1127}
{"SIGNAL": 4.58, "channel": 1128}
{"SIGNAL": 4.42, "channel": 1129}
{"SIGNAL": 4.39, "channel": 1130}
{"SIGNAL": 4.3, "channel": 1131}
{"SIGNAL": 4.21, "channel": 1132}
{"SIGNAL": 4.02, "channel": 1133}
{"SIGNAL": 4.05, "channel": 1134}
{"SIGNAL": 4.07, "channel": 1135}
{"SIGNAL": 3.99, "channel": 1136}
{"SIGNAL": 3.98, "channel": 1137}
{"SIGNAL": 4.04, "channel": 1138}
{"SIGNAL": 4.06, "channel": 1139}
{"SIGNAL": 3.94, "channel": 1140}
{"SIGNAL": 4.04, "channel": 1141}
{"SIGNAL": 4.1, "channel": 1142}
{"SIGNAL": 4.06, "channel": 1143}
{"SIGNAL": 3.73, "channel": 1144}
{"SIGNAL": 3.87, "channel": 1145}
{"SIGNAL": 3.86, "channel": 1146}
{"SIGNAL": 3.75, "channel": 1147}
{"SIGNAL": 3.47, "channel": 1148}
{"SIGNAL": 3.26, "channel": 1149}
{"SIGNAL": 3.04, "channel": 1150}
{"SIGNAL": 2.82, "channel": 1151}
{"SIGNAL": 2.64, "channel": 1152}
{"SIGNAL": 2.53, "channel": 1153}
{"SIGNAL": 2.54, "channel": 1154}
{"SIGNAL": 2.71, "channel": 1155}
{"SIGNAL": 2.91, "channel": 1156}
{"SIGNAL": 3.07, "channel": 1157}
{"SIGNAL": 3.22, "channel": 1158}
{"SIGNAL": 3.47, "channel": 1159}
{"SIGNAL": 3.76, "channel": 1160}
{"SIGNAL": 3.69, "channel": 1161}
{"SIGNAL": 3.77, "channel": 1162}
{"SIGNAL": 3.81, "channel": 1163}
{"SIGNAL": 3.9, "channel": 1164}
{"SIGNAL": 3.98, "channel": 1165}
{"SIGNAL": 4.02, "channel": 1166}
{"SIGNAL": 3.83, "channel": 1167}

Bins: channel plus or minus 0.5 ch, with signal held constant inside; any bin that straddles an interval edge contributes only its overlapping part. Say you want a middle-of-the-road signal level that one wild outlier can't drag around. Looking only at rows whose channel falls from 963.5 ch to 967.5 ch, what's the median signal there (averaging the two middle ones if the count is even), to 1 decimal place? 4.9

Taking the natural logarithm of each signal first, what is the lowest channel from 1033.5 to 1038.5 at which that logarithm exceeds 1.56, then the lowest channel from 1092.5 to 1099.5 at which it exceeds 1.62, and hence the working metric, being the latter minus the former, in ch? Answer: 59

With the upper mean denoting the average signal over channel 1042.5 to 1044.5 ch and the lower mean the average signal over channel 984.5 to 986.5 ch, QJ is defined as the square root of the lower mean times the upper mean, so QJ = 5.49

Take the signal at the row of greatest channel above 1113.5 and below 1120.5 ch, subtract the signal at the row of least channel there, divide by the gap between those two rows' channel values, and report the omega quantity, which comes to 0.023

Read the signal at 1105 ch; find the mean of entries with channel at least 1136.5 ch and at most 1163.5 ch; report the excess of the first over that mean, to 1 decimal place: 1.0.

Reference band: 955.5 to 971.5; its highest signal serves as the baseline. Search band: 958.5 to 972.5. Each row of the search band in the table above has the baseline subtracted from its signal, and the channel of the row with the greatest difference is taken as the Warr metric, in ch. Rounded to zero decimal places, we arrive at 970 ch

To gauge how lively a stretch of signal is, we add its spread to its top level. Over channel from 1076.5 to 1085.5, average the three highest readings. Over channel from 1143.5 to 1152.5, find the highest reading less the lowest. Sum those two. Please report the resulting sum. 6.7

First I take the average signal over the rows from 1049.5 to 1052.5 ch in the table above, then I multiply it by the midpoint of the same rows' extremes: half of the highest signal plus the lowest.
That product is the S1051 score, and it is 26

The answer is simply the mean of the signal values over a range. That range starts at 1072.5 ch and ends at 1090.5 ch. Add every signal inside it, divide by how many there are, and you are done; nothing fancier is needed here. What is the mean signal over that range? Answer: 5.31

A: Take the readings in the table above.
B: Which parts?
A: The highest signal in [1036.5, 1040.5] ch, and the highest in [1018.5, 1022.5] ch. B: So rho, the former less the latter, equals 0.3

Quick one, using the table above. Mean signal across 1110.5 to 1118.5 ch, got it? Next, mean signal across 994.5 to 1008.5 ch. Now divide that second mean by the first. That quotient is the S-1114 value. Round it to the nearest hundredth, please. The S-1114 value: 1.23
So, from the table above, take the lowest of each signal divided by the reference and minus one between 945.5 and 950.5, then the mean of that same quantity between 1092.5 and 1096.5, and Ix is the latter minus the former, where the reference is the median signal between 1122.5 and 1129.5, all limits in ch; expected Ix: 0.14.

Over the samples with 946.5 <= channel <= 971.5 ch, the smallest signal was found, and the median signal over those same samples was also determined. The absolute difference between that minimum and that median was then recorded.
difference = 0.55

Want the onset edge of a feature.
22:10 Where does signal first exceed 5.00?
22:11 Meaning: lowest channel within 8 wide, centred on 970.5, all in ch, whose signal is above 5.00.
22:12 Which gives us 969 ch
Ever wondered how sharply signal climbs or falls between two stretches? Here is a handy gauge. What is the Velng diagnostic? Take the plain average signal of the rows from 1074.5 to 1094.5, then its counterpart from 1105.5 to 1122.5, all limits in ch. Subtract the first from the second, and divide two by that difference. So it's -2.1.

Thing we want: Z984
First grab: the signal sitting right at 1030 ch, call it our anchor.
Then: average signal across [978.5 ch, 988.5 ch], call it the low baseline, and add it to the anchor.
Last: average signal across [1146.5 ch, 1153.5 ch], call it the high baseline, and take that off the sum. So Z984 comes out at 8.0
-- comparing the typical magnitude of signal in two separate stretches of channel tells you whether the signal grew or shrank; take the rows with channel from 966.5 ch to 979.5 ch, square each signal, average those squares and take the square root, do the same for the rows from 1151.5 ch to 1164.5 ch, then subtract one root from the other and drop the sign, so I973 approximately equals 2.0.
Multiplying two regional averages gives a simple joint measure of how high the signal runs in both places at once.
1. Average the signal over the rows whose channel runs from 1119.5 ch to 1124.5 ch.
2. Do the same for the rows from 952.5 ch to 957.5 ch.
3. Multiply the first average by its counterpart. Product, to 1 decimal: 21.0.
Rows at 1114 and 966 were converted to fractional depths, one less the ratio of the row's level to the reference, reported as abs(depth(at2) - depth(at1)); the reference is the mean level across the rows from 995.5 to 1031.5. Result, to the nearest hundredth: 0.19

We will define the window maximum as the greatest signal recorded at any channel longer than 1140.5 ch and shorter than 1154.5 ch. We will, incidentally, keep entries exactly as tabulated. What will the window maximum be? 4.1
